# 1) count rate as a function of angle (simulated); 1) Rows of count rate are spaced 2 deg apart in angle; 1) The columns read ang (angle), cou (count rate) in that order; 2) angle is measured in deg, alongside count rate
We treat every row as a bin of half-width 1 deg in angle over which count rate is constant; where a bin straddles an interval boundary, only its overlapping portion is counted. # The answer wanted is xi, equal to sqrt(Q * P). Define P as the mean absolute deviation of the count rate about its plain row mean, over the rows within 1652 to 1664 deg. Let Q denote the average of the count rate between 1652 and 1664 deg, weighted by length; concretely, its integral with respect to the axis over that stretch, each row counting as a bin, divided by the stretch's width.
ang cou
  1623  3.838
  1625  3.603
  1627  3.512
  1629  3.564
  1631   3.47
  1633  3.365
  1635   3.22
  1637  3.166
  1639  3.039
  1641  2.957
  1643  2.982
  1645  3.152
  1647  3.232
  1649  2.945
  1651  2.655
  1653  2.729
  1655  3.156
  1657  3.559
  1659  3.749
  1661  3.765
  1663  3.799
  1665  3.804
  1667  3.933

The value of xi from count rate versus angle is 1.09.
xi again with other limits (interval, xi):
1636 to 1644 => 0.45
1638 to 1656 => 0.65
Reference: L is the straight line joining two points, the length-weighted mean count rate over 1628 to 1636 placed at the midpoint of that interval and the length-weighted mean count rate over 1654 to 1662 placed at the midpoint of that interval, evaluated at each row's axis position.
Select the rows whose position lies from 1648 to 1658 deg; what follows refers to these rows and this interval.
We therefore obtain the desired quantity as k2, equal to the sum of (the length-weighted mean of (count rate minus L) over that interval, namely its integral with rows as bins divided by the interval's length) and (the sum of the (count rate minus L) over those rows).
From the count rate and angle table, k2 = -3.1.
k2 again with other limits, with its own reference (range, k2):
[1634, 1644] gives -2.2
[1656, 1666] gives 1.0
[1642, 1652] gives -3.0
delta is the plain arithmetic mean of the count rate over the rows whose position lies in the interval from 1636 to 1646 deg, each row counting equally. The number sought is 3.1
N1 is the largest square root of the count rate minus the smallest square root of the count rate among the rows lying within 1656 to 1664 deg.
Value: 0.063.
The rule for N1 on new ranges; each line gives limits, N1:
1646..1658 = 0.257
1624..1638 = 0.119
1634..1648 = 0.078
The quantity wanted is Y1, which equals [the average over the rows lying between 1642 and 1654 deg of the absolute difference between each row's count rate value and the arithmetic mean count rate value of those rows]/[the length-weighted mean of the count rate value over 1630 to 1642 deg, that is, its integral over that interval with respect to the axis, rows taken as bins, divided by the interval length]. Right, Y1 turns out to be 0.05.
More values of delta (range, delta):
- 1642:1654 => 2.9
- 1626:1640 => 3.3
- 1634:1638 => 3.2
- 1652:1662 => 3.4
